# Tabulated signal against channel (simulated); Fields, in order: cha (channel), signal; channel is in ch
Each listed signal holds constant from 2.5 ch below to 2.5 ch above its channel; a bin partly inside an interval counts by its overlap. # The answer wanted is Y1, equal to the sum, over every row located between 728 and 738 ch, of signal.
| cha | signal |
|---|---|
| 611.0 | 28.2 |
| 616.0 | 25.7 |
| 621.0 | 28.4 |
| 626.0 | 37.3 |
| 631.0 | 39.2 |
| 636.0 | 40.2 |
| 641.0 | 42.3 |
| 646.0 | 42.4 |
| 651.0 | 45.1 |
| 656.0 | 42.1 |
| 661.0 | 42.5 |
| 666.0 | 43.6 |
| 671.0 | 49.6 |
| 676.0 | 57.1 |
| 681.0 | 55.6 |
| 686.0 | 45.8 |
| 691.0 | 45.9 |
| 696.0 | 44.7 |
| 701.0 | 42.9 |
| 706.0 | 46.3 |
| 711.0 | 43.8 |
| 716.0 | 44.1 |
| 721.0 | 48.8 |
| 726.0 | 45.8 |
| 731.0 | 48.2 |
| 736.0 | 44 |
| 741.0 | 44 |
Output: 92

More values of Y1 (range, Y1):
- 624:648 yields 201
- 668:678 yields 107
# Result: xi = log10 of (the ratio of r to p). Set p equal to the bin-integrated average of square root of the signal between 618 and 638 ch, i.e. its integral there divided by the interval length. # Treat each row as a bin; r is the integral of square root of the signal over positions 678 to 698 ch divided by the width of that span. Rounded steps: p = 6.0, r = 6.9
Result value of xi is 0.065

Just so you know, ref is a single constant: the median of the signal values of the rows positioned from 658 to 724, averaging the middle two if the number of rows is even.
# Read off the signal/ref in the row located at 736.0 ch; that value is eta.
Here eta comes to 0.96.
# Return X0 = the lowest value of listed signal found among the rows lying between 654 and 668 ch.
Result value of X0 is 42.1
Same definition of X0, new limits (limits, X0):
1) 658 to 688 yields 42.5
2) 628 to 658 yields 39.2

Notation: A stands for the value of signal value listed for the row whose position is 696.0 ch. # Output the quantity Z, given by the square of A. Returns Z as 1998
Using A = 44.7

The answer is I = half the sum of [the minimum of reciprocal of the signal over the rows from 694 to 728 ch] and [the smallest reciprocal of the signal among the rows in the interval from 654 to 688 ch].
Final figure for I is 0.0190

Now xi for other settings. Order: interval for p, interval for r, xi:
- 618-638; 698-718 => 0.047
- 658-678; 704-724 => -0.009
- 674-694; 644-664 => -0.035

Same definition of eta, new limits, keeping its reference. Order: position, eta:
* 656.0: 0.92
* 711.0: 0.96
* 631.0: 0.86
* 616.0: 0.56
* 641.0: 0.92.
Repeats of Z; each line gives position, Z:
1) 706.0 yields 2144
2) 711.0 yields 1918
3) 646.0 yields 1798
